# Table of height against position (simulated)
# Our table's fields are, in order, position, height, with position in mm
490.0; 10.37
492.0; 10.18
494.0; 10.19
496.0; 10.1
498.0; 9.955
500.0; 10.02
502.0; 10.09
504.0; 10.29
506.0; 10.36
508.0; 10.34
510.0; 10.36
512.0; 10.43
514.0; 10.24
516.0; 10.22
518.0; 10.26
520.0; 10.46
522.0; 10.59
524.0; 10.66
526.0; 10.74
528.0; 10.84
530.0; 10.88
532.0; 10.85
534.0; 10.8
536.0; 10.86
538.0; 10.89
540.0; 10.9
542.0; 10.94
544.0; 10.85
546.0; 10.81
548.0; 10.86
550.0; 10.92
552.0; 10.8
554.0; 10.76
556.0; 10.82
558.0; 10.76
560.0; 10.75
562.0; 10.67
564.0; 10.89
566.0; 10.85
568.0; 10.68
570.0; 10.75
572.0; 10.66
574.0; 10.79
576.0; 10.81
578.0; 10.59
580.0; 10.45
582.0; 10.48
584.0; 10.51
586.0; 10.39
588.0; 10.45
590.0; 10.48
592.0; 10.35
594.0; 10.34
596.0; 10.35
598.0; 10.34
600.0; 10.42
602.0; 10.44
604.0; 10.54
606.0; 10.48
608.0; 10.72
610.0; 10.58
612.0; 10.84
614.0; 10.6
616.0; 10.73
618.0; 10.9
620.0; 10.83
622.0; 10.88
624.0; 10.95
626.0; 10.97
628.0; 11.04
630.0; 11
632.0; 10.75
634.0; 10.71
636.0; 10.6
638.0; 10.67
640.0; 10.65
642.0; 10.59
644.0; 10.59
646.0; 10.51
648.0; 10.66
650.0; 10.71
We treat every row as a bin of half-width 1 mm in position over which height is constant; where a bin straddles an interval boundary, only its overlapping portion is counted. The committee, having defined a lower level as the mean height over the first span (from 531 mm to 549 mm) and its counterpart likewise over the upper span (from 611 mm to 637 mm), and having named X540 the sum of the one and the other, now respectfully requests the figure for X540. 21.69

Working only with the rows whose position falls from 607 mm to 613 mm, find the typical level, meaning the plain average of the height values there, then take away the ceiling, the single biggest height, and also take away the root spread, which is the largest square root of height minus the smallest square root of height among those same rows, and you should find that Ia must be -0.17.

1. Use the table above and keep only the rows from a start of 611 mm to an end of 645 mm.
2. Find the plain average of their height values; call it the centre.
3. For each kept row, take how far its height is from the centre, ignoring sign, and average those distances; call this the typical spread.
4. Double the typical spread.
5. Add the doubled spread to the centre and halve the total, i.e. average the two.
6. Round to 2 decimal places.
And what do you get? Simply 5.53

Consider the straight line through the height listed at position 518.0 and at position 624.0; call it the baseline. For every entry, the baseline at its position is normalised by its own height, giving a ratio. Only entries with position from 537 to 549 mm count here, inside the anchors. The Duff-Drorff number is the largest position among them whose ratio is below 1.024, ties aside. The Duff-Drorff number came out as 548.0 mm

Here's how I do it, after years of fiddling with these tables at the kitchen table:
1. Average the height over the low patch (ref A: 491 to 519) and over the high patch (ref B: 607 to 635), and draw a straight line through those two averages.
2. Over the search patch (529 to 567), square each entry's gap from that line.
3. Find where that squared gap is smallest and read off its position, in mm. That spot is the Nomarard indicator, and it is 562.0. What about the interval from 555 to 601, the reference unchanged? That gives 578.0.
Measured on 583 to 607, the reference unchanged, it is 584.0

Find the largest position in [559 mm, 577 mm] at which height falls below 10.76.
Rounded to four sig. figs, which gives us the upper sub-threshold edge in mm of 572.0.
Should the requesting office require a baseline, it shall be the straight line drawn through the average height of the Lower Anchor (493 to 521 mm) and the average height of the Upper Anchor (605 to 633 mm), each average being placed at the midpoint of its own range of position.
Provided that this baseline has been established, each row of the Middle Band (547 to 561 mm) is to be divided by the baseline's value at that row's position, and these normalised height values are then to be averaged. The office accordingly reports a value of 1.03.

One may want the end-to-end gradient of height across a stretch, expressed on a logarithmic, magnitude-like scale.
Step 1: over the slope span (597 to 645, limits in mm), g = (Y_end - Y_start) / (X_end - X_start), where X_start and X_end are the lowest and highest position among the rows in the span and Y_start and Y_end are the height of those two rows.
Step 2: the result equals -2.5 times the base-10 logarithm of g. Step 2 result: 5.7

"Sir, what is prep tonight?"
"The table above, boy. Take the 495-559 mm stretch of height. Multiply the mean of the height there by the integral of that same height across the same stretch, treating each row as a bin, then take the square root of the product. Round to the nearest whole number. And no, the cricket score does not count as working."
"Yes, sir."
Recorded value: 85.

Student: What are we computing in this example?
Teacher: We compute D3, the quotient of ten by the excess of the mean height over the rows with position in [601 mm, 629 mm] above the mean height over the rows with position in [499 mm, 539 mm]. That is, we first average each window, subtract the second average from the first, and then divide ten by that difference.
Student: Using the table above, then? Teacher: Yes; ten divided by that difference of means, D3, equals 41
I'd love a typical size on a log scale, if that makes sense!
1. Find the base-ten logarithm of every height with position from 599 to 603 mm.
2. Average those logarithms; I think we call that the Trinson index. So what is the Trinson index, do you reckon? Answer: 1.02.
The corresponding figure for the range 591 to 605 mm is 1.02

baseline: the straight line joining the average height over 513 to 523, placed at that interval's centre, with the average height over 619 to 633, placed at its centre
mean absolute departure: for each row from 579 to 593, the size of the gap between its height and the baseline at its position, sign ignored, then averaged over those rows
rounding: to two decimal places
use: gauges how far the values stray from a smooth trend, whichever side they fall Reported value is 0.26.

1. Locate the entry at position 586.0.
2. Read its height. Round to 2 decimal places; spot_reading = 10.39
